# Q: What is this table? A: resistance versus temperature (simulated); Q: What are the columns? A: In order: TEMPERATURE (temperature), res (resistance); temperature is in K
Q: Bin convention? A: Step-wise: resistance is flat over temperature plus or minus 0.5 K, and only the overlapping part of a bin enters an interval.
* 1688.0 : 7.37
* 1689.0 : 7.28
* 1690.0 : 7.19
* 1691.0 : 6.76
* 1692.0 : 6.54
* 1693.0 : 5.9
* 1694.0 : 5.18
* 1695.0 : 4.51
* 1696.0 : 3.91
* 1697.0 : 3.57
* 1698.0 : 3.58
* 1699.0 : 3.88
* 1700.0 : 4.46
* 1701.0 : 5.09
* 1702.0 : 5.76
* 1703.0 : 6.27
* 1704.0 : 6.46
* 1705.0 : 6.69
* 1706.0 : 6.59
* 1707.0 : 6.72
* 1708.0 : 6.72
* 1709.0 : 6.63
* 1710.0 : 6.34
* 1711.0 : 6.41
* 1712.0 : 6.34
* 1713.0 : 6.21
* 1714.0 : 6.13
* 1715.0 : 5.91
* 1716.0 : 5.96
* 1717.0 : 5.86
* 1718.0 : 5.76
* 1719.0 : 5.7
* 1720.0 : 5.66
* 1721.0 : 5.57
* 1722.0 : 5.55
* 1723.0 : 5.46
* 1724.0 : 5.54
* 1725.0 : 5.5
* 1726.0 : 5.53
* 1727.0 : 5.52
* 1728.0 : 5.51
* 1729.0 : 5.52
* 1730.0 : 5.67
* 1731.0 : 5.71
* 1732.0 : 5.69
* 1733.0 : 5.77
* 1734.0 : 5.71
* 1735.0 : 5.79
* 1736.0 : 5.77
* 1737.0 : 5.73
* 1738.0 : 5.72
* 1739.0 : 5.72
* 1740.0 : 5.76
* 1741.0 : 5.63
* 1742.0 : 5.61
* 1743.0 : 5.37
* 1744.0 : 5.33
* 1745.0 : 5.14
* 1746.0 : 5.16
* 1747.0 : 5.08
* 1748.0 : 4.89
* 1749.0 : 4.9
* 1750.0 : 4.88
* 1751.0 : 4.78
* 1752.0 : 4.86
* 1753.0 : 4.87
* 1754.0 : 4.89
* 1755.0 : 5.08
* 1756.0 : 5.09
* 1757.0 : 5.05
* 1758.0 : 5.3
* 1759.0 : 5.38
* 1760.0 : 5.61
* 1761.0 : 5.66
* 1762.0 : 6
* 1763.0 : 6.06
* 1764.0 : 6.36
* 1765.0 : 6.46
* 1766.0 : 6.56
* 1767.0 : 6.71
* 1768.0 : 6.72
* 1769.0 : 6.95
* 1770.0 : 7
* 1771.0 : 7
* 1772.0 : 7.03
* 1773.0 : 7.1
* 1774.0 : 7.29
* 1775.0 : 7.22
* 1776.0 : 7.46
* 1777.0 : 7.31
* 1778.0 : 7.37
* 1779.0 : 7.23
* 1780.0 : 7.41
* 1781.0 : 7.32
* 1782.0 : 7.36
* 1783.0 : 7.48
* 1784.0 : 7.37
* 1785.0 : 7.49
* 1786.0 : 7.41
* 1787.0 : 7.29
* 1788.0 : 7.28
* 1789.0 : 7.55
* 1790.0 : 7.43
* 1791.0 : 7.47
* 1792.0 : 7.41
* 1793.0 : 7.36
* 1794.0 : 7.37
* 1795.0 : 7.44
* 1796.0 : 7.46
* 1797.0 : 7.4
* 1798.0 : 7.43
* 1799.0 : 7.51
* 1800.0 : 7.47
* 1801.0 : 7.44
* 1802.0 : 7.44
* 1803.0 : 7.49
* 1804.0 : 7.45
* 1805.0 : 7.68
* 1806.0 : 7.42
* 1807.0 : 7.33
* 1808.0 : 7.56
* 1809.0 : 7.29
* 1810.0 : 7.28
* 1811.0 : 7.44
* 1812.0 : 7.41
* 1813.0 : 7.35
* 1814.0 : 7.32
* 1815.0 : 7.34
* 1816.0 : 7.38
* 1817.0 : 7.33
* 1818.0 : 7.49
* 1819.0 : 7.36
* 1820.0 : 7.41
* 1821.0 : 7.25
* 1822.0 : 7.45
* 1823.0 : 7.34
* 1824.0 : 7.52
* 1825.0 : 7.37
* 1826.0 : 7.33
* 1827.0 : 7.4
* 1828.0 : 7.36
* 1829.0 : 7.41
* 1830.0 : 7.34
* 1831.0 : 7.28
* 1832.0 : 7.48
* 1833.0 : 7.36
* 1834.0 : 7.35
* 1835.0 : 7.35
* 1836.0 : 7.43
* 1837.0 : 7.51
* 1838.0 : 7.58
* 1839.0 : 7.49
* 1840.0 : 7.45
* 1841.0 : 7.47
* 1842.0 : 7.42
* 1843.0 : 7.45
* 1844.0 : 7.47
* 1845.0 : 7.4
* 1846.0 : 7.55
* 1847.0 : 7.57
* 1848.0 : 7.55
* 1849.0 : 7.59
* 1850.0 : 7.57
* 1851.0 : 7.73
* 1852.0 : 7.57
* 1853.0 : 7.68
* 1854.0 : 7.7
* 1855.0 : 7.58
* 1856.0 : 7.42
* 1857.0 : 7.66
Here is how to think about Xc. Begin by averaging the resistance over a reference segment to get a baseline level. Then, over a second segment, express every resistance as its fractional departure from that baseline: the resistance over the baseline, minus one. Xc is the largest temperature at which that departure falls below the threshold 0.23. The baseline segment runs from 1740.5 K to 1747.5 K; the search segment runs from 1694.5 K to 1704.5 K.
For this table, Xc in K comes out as 1704.0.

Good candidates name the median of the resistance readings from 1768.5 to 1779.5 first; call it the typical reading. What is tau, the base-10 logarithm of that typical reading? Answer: 0.859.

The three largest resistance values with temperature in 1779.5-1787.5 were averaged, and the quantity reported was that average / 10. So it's 0.746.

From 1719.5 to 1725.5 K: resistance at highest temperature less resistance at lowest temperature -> -0.2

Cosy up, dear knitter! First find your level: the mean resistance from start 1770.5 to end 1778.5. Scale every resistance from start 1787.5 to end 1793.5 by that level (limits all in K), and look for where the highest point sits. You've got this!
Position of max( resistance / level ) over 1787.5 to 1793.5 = 1789.0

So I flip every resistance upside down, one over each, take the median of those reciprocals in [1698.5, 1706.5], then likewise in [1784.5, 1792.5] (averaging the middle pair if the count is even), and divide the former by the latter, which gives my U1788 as 1.24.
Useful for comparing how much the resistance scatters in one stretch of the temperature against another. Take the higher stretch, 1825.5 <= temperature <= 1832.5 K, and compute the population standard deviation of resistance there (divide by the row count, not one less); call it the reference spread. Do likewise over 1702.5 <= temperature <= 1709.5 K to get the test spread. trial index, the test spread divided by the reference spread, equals 2.5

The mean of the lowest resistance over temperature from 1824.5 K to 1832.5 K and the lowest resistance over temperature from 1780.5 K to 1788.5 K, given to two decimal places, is 7.28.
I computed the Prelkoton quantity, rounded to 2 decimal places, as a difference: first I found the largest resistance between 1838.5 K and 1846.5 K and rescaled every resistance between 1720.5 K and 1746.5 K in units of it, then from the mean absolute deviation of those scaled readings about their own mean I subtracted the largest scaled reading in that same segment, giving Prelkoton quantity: -0.75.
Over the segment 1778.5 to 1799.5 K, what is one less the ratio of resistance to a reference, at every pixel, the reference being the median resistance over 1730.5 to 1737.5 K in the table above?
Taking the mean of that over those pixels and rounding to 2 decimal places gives -0.29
